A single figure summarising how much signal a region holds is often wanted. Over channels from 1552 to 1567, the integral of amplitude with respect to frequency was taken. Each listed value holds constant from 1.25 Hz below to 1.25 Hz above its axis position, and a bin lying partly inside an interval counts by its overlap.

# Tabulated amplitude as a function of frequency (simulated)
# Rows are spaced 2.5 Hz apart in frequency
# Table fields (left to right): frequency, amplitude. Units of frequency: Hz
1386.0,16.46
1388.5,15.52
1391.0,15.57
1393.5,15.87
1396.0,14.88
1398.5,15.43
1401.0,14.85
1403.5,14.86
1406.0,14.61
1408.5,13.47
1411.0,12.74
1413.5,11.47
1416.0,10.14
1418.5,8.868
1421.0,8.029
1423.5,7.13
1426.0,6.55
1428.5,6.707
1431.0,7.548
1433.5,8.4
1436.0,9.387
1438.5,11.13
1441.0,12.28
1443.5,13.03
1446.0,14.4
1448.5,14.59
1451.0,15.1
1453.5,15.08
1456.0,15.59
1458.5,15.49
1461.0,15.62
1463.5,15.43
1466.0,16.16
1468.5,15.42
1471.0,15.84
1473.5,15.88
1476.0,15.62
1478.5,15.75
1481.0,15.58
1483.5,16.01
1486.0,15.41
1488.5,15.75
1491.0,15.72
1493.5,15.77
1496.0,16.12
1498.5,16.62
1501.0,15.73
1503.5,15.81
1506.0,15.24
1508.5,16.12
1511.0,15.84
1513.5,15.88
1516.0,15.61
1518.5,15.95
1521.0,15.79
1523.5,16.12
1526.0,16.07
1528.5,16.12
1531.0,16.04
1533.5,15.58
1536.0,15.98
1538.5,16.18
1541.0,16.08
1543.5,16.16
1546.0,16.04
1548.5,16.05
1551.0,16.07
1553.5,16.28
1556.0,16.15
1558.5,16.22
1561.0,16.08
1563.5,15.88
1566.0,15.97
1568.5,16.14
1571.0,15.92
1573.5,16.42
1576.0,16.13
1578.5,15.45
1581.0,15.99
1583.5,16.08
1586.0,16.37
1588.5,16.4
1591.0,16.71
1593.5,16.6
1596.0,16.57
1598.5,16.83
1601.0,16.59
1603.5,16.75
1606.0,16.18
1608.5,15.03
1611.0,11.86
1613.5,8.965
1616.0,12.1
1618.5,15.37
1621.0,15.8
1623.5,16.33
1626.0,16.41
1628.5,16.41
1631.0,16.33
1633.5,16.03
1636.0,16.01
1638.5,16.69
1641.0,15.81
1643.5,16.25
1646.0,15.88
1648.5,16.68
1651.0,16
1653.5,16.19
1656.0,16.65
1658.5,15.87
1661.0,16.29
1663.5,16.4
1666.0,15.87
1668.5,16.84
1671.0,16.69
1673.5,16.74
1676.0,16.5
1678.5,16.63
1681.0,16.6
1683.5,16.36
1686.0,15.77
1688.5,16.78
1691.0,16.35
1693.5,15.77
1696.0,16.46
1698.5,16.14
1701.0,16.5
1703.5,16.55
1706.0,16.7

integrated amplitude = 241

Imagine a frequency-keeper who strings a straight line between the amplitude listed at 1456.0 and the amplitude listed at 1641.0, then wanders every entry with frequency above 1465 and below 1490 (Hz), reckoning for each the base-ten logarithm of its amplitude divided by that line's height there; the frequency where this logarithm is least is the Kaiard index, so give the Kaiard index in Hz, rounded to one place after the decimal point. 1486.0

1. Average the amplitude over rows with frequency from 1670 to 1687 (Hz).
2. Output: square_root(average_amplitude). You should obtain 4.06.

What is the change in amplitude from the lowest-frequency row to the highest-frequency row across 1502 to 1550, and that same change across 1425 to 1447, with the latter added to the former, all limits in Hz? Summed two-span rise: 8.1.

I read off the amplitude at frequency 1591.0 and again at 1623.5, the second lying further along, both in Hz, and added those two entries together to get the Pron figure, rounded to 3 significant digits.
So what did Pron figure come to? 33.0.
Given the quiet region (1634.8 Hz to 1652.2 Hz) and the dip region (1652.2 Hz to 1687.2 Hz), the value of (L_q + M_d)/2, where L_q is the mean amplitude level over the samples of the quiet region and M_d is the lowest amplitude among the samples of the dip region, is 16.0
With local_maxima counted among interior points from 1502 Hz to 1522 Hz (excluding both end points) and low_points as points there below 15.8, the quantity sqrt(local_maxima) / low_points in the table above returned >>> 0.58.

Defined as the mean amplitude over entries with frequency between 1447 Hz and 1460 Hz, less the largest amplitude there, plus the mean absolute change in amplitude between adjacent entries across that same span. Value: -0.14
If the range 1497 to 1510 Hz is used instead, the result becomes -0.11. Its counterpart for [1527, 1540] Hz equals 0.09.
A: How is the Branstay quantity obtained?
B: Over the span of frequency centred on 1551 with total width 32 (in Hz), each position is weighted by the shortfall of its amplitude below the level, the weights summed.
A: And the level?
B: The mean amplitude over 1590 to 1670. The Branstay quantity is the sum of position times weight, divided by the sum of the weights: 1550.5 Hz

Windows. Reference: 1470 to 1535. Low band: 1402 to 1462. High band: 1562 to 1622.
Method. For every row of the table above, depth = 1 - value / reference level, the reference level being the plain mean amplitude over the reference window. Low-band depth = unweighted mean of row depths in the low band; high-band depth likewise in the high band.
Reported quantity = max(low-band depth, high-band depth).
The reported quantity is 0.26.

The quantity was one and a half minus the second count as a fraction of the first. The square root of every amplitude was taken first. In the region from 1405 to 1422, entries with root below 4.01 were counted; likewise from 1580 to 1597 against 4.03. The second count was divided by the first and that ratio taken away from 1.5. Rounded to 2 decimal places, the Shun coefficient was 1.21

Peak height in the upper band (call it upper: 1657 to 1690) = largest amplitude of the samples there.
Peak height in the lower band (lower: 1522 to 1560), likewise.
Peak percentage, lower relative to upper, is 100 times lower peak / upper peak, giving 97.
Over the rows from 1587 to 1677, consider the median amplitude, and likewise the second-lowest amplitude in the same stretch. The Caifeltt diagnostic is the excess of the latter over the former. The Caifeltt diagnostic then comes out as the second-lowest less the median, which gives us -4.47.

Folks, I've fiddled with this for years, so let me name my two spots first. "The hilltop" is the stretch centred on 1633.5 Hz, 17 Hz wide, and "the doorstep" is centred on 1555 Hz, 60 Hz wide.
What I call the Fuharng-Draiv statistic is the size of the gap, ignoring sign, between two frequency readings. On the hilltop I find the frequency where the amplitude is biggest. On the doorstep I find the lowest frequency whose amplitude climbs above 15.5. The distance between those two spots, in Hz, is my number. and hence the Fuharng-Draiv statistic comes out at 112.5 Hz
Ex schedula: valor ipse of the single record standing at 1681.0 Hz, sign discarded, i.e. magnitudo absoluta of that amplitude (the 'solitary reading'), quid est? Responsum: 16.6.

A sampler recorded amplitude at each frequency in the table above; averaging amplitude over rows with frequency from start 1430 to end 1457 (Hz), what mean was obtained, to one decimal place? 12.4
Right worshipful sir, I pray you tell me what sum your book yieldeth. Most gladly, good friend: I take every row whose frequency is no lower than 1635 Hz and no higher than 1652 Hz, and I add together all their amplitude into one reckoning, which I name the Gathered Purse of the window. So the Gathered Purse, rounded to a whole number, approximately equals 113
